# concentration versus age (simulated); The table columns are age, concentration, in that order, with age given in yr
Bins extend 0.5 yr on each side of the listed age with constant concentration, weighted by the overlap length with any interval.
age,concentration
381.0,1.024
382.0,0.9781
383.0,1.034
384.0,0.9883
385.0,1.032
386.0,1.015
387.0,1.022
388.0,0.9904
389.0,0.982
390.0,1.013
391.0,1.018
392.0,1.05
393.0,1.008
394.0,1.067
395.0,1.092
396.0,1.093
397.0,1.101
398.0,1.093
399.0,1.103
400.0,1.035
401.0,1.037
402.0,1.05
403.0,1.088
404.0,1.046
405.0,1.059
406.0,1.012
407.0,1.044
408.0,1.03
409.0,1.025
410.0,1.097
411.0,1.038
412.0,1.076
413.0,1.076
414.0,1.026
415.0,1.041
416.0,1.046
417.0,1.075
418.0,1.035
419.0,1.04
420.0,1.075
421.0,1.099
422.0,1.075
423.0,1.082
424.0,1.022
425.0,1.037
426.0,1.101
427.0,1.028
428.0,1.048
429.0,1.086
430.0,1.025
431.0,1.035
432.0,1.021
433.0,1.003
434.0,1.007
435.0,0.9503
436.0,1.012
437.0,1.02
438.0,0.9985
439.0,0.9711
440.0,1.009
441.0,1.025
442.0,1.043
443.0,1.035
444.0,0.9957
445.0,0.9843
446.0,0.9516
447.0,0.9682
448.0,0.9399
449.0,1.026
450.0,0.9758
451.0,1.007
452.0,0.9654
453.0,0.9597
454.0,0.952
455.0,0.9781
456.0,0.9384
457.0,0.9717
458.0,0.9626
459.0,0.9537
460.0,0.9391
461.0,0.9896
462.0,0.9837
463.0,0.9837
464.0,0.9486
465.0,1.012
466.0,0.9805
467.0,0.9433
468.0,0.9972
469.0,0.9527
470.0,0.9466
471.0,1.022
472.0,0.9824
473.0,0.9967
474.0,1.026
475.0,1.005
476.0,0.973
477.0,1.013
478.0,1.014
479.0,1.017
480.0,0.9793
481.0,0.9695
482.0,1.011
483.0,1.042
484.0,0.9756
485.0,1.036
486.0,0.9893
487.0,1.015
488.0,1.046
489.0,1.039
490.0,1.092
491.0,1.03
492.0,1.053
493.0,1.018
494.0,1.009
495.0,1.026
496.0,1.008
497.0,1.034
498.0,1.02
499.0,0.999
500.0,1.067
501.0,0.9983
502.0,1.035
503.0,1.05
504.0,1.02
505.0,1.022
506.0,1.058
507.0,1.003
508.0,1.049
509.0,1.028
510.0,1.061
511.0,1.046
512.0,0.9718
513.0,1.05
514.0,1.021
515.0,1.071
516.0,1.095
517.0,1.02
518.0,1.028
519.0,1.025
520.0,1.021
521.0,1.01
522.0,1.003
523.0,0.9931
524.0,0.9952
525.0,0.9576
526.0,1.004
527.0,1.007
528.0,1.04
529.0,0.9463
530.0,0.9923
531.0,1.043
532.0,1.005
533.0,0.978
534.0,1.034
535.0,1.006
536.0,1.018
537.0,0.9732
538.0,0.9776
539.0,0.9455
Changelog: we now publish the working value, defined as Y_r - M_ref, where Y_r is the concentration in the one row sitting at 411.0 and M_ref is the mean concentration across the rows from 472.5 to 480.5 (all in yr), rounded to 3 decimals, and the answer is 0.035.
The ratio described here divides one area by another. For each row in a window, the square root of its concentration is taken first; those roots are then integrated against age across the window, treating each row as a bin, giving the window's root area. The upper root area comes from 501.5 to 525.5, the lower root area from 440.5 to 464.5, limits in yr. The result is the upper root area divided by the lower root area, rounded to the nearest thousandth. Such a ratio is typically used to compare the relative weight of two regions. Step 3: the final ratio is 1.024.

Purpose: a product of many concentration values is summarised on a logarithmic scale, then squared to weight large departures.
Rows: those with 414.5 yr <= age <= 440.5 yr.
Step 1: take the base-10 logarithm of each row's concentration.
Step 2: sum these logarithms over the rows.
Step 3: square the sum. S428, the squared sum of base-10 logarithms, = 0.16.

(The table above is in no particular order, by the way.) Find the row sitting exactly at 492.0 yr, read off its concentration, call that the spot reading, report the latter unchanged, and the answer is 1.053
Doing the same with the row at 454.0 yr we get 0.952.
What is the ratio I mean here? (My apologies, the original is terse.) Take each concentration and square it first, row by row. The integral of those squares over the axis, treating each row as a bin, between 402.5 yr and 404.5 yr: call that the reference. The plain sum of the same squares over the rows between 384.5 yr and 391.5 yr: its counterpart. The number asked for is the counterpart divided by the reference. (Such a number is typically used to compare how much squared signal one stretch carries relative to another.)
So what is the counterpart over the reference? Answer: 3.1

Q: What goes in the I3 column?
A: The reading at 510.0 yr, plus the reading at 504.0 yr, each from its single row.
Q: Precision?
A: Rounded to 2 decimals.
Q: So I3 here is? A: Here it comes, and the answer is 2.08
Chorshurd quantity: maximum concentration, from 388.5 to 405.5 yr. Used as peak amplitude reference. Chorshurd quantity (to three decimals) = 1.103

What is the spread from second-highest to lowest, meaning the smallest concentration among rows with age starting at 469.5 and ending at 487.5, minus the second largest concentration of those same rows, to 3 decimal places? -0.089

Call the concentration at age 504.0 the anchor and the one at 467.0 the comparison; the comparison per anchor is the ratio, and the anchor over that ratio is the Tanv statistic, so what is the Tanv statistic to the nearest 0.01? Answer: 1.10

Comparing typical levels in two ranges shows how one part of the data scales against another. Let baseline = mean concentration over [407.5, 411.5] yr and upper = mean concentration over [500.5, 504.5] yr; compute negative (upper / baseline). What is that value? -0.98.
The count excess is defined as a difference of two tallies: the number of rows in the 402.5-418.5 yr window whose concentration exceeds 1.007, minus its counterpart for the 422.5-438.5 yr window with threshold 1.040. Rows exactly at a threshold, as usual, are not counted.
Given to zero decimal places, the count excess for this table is 12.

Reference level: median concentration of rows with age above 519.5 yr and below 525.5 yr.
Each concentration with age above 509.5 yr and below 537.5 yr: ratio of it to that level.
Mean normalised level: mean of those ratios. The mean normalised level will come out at 1.02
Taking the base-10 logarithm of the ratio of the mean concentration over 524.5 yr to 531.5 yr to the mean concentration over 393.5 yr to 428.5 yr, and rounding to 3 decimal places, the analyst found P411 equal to -0.026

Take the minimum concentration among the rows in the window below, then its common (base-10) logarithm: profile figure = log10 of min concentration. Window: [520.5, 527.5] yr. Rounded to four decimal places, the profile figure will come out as -0.0188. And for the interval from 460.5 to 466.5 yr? -0.0229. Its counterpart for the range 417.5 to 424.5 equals 0.0095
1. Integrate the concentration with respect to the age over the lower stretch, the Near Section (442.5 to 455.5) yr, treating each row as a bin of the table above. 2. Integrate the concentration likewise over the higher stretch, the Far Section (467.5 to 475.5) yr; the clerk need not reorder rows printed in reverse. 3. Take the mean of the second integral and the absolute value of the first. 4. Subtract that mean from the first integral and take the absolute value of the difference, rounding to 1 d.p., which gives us 2.4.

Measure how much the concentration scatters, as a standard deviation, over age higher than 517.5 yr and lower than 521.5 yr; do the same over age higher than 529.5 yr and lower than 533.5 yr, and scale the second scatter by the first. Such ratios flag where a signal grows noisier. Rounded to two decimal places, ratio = 3.54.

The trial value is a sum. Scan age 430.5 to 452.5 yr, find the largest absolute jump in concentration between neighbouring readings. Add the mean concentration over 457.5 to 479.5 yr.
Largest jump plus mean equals 1.07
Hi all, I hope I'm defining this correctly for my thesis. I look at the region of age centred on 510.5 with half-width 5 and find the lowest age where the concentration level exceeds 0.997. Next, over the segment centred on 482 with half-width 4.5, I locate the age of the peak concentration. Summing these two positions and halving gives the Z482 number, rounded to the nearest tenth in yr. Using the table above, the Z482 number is 494.5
